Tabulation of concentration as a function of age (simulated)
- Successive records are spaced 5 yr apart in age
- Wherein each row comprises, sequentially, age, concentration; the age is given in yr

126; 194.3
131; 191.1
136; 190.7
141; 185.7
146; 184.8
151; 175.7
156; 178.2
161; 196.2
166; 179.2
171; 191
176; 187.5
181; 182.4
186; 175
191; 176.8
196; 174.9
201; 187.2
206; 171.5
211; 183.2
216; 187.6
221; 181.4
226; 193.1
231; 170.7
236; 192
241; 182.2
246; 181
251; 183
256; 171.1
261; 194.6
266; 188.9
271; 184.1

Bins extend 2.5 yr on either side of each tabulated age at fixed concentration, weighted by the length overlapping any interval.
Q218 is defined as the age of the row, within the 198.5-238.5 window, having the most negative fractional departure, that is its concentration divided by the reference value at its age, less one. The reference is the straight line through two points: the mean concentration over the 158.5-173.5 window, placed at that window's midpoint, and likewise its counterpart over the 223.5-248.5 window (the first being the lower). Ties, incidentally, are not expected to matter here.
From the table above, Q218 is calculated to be 206 yr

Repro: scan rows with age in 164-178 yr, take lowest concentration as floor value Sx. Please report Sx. 179.2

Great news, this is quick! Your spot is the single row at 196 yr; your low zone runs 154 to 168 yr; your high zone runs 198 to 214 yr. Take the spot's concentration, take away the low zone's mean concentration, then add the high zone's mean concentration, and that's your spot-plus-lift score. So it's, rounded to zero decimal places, 171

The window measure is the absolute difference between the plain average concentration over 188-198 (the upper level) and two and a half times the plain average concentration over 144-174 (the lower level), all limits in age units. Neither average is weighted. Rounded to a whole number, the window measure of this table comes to 285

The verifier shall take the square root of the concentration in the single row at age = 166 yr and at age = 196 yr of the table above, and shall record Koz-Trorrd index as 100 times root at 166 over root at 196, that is 101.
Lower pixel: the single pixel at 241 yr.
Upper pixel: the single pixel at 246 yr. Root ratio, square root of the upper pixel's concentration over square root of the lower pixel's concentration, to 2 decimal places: 1.00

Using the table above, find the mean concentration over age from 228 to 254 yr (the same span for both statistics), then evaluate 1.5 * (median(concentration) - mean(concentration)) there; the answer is 1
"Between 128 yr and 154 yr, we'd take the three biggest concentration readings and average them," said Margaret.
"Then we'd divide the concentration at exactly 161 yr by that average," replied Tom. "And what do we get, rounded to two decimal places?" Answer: 1.04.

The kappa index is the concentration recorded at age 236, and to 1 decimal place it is 192.0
